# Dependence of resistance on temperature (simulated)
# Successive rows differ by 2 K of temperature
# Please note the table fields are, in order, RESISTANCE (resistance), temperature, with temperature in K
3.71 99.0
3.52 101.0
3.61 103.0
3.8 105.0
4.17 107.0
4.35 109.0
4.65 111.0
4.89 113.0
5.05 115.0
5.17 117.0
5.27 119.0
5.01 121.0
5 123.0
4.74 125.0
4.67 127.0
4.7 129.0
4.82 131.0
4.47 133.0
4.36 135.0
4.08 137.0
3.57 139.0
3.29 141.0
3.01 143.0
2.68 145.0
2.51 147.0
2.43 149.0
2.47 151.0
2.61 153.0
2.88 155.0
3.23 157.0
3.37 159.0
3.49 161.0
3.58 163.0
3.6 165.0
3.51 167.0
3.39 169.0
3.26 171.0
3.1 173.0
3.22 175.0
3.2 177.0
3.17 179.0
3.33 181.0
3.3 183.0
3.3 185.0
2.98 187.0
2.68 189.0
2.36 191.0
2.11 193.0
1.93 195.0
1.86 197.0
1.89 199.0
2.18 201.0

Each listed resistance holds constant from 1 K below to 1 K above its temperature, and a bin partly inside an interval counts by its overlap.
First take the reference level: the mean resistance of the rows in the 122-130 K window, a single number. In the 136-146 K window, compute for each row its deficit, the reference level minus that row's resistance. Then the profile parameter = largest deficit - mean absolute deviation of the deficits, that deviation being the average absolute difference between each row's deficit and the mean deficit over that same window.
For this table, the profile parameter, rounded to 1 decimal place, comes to 1.7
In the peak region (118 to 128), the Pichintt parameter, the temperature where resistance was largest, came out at 119.0 K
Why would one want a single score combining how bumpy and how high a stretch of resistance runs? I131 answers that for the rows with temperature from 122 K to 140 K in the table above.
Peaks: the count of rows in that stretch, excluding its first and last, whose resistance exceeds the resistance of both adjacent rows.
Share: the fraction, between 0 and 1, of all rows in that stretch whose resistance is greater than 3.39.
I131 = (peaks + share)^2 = 4.0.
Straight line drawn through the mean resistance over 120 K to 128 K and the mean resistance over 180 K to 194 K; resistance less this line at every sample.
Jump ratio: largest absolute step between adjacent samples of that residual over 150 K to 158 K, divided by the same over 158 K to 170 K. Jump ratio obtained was 2.3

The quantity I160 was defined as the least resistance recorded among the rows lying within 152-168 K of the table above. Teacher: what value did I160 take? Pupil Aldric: 2.61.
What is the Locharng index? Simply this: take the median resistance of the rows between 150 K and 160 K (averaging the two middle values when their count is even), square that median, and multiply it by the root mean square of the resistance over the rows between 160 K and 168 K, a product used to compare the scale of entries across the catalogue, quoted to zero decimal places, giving 29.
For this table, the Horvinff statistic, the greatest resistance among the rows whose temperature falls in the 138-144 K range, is 3.57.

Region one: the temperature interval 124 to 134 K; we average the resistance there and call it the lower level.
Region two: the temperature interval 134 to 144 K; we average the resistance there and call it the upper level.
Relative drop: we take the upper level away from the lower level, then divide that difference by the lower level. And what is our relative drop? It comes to 0.22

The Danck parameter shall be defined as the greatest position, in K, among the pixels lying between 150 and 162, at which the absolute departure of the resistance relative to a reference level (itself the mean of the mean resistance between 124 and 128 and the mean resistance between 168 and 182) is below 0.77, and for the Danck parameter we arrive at 161.0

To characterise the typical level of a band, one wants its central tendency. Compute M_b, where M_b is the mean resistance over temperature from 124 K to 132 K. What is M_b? 4.73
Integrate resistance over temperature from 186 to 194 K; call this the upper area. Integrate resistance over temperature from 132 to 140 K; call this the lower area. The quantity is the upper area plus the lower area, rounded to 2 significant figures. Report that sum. 53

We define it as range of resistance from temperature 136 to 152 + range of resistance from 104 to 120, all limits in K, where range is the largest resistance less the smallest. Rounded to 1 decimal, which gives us 3.1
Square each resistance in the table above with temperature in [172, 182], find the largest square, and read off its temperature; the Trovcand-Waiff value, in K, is 181.0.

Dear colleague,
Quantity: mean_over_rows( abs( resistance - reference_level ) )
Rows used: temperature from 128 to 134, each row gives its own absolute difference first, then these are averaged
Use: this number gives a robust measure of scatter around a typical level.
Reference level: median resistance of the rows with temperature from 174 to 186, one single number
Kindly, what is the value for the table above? 1.4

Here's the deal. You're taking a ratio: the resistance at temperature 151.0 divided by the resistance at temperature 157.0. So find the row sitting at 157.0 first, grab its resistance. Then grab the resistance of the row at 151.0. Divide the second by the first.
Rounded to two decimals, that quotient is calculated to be 0.76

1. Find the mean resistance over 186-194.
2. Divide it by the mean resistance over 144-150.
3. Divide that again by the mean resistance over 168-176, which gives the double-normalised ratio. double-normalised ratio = 0.31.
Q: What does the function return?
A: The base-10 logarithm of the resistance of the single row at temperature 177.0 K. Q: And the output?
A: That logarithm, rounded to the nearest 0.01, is 0.51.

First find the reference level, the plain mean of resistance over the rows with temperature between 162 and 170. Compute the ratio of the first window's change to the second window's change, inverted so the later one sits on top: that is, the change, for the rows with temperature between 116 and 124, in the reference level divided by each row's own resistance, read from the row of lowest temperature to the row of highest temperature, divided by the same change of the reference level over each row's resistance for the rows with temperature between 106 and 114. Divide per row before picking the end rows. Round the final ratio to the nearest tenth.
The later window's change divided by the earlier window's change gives -0.2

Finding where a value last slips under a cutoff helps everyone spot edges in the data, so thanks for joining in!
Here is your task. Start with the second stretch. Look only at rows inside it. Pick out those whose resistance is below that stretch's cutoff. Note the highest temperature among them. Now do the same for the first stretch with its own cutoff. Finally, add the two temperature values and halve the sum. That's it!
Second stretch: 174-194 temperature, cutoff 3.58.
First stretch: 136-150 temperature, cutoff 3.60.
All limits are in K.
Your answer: 171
